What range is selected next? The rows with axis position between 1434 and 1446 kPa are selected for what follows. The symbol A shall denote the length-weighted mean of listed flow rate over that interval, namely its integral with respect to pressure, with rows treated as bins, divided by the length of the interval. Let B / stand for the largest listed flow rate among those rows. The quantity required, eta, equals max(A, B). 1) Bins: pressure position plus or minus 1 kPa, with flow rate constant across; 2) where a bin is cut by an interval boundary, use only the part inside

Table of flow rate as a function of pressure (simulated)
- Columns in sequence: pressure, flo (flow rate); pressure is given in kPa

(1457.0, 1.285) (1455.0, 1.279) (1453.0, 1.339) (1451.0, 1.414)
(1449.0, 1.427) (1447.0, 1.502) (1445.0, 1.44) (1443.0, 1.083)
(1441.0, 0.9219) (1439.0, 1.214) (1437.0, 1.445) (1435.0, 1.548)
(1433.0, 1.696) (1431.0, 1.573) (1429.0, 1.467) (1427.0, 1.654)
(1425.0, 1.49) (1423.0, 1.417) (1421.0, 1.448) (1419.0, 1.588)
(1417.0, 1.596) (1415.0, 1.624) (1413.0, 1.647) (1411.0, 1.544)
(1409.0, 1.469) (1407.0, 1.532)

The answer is 1.55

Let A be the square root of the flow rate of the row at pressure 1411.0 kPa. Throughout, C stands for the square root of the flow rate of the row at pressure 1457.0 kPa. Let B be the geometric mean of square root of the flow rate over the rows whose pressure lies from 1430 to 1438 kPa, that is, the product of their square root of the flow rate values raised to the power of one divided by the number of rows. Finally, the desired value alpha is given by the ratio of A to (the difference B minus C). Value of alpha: 11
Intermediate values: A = 1.24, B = 1.25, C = 1.13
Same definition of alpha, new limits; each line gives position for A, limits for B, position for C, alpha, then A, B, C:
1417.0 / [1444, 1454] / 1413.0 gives -14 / 1.26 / 1.19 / 1.28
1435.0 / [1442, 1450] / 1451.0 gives -47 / 1.24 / 1.16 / 1.19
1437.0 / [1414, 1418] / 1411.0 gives 46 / 1.20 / 1.27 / 1.24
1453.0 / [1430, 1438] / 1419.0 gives -116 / 1.16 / 1.25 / 1.26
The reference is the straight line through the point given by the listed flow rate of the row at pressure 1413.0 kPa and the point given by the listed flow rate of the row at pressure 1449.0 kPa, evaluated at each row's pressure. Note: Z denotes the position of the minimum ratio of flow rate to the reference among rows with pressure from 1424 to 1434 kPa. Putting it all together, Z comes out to 1425.0 kPa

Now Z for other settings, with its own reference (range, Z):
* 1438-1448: 1441.0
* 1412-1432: 1423.0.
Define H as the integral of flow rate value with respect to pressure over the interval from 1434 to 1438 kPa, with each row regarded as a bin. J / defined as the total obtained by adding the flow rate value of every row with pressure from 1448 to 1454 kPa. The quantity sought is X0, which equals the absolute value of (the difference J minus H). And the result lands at 1.8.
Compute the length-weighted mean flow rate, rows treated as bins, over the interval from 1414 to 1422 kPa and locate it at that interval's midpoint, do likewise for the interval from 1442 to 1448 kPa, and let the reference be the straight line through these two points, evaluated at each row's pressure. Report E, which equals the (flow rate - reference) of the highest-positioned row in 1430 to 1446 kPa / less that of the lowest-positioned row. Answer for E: -0.02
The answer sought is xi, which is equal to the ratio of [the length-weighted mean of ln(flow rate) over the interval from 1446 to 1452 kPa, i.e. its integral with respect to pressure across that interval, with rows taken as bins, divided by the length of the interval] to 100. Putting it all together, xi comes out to 0.0037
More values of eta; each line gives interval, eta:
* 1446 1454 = 1.50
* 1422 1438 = 1.70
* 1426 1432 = 1.65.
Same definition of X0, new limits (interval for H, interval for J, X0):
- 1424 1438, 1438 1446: 17.1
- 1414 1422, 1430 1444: 3.0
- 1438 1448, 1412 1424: 3.0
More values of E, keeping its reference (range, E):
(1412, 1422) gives -0.13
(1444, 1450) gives 0.02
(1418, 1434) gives 0.22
